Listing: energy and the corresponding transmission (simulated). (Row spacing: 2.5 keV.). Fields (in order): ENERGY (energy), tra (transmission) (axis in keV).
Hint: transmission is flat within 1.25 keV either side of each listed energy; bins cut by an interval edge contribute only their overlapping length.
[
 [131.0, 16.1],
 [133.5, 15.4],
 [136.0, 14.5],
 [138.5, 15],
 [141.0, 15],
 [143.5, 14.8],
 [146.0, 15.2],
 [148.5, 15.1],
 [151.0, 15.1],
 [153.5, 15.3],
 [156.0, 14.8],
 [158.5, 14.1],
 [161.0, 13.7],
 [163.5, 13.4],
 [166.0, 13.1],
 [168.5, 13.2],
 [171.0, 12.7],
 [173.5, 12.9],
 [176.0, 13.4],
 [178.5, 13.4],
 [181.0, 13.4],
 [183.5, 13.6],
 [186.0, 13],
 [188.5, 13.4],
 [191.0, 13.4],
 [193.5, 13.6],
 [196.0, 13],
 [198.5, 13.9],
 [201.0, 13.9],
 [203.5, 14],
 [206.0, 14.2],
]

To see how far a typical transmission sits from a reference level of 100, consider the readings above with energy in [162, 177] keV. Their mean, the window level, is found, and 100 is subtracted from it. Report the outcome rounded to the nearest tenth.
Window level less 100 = -86.9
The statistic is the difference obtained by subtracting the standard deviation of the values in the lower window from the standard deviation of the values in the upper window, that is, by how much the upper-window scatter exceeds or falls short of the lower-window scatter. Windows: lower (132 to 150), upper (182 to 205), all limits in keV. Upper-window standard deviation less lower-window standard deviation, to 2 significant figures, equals 0.082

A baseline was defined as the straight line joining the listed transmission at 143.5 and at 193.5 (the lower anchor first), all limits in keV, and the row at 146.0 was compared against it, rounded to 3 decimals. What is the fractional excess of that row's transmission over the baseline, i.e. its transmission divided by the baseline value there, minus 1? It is 0.031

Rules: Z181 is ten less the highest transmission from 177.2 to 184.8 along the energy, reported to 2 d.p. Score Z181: -3.60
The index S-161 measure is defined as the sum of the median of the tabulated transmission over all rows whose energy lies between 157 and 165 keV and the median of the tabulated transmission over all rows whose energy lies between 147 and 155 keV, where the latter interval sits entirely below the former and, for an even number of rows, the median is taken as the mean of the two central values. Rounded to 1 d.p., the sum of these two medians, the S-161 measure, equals 28.8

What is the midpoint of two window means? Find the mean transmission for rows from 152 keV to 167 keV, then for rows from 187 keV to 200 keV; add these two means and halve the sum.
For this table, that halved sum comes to 13.8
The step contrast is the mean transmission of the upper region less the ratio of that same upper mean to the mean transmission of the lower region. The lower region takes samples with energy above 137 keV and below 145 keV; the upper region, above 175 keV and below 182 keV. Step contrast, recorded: 12.50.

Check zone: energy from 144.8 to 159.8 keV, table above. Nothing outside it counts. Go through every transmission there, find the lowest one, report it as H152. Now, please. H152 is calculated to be 14.1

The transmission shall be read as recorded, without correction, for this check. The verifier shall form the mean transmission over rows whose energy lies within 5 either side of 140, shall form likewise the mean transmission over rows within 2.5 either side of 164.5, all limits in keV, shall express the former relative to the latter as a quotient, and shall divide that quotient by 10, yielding 0.112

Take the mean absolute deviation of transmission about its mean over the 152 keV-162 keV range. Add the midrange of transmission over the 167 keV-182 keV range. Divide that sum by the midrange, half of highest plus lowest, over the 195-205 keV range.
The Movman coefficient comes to 1.009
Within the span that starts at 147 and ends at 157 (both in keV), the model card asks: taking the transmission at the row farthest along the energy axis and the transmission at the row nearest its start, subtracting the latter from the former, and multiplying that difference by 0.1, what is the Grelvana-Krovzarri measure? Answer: -0.030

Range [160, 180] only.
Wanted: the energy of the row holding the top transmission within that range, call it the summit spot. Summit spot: 161.0 keV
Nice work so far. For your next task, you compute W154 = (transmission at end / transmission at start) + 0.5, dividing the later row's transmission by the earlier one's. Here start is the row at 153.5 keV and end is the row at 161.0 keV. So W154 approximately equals 1.40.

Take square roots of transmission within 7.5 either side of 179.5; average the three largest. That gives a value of 3.67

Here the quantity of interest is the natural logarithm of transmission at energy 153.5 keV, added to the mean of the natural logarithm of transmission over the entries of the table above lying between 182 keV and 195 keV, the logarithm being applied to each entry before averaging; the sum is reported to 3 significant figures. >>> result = 5.32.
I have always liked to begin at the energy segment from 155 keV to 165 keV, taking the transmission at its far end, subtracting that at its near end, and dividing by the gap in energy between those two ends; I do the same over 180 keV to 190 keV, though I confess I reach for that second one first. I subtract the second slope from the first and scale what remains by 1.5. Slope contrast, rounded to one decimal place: -0.3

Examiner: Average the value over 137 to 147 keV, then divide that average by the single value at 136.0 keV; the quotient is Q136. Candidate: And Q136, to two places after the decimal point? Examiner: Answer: 1.03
